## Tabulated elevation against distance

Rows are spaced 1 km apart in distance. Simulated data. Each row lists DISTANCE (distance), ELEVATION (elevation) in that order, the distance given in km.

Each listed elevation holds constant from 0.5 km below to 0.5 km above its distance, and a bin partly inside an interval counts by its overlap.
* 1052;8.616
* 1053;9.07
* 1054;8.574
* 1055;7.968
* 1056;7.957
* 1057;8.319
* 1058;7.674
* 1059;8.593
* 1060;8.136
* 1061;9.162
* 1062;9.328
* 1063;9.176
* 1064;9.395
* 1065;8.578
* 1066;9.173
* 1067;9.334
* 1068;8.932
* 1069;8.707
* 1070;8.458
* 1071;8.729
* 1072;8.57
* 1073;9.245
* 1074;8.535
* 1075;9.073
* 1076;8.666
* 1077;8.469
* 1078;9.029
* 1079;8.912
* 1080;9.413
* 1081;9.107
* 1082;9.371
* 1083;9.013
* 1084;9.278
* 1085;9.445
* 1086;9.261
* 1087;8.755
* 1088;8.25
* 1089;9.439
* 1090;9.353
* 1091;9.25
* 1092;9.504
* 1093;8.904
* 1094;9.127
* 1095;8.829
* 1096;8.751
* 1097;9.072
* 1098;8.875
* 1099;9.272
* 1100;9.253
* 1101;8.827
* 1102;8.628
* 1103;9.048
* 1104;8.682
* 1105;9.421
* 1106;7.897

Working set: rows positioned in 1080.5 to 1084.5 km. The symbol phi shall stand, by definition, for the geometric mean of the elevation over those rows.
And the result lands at 9.19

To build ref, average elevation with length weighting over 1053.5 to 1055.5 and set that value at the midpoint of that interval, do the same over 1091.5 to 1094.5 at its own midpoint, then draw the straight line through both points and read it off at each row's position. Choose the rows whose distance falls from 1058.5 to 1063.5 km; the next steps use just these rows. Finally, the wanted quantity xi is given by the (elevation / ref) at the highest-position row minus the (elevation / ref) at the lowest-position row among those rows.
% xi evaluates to 0.06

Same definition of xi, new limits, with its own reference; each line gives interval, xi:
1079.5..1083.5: -0.05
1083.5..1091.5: -0.02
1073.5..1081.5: 0.05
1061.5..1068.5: -0.06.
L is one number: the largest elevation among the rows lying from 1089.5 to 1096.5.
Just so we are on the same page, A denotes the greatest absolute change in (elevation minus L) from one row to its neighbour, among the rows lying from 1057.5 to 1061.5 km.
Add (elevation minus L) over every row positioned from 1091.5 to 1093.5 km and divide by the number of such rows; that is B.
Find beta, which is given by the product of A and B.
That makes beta -0.31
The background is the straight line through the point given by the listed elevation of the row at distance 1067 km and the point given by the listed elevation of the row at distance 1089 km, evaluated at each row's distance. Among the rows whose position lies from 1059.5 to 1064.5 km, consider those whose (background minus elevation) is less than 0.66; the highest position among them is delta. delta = 1064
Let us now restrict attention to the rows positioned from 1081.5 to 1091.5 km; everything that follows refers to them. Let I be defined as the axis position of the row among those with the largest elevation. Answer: 1085 km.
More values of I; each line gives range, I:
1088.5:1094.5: 1092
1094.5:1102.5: 1099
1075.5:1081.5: 1080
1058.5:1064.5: 1064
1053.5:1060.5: 1059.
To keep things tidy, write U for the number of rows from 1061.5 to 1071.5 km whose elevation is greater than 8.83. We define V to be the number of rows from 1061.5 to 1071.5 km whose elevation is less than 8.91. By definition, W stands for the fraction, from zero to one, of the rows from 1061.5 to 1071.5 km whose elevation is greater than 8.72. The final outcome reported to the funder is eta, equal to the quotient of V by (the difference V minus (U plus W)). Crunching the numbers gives -1.5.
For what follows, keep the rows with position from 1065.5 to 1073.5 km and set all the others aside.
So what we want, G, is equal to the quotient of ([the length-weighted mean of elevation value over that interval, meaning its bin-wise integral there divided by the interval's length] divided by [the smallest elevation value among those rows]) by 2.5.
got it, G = 0.421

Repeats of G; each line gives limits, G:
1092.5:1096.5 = 0.407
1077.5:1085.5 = 0.413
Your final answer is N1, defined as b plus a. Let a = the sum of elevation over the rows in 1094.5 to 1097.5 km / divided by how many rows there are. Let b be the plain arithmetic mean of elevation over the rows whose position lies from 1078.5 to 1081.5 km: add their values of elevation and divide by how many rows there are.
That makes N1 18.0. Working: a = 8.88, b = 9.14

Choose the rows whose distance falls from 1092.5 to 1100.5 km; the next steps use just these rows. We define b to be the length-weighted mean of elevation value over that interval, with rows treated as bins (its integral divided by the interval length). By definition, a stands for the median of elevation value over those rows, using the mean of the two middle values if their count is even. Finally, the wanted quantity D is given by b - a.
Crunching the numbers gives 0.02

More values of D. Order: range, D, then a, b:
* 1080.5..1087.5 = -0.09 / 9.26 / 9.18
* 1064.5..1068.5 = -0.05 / 9.05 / 9.00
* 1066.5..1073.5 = 0.12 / 8.73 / 8.85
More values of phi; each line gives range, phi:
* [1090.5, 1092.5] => 9.38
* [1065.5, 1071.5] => 8.88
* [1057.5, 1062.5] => 8.56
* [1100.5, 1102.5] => 8.73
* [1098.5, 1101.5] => 9.11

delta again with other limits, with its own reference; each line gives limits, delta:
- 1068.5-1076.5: 1075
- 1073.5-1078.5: 1078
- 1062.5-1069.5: 1069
